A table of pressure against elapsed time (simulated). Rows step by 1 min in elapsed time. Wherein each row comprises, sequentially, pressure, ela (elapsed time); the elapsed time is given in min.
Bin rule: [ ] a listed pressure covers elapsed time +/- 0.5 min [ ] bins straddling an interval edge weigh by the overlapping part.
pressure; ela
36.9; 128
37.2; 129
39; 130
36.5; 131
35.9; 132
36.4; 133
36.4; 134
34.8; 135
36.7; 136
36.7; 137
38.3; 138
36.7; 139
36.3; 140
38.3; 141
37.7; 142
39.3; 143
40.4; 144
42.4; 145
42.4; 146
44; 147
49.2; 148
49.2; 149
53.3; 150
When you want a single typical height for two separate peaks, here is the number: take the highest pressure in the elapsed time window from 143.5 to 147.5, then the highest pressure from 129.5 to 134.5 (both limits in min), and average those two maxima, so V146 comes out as 41.5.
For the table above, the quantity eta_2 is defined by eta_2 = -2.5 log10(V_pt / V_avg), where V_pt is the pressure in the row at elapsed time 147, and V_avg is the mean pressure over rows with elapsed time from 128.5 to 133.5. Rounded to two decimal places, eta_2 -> -0.19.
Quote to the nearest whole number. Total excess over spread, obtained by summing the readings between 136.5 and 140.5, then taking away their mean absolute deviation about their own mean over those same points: 147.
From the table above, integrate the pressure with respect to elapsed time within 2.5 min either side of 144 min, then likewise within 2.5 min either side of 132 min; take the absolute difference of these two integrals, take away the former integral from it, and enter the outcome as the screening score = -184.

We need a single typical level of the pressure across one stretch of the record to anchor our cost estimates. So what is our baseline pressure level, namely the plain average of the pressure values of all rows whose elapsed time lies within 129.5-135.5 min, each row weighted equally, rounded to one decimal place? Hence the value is 36.5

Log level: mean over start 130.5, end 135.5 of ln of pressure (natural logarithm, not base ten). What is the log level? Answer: 3.58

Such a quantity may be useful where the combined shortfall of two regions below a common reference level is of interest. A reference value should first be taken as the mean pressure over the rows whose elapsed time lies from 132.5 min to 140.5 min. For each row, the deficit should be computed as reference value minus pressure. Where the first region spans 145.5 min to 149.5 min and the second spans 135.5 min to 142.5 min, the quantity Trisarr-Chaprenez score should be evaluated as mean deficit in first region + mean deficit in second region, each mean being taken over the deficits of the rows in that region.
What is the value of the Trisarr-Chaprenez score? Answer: -10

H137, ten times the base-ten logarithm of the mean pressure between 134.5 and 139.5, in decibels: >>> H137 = 15.6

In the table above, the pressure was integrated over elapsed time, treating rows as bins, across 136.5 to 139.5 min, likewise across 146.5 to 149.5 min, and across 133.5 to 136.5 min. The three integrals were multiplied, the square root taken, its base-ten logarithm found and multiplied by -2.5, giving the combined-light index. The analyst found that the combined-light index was -7.79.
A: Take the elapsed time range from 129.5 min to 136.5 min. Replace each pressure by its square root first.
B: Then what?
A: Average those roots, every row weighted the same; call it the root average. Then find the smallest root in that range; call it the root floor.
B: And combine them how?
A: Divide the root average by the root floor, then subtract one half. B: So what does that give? 0.5244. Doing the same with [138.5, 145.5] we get 0.5326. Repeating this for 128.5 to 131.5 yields 0.5144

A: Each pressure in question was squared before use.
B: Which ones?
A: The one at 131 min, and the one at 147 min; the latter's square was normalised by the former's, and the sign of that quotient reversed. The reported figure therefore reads -1.45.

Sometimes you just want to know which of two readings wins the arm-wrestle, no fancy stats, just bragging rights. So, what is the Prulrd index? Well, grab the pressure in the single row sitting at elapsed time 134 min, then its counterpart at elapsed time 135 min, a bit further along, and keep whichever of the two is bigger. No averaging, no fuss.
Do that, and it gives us 36.4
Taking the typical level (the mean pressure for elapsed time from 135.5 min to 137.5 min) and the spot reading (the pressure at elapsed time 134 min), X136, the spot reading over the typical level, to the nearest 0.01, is 0.99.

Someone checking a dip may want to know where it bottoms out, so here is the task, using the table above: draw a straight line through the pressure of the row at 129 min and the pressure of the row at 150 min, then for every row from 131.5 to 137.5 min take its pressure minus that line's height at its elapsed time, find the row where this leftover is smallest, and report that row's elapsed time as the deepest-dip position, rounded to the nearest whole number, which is 135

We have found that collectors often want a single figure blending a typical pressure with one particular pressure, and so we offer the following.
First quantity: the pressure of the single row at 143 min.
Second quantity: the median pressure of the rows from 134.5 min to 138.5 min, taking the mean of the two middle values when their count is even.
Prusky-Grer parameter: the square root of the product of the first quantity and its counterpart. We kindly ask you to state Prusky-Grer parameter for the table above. 38.0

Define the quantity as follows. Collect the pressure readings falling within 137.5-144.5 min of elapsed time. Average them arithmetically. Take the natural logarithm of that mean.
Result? 3.64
